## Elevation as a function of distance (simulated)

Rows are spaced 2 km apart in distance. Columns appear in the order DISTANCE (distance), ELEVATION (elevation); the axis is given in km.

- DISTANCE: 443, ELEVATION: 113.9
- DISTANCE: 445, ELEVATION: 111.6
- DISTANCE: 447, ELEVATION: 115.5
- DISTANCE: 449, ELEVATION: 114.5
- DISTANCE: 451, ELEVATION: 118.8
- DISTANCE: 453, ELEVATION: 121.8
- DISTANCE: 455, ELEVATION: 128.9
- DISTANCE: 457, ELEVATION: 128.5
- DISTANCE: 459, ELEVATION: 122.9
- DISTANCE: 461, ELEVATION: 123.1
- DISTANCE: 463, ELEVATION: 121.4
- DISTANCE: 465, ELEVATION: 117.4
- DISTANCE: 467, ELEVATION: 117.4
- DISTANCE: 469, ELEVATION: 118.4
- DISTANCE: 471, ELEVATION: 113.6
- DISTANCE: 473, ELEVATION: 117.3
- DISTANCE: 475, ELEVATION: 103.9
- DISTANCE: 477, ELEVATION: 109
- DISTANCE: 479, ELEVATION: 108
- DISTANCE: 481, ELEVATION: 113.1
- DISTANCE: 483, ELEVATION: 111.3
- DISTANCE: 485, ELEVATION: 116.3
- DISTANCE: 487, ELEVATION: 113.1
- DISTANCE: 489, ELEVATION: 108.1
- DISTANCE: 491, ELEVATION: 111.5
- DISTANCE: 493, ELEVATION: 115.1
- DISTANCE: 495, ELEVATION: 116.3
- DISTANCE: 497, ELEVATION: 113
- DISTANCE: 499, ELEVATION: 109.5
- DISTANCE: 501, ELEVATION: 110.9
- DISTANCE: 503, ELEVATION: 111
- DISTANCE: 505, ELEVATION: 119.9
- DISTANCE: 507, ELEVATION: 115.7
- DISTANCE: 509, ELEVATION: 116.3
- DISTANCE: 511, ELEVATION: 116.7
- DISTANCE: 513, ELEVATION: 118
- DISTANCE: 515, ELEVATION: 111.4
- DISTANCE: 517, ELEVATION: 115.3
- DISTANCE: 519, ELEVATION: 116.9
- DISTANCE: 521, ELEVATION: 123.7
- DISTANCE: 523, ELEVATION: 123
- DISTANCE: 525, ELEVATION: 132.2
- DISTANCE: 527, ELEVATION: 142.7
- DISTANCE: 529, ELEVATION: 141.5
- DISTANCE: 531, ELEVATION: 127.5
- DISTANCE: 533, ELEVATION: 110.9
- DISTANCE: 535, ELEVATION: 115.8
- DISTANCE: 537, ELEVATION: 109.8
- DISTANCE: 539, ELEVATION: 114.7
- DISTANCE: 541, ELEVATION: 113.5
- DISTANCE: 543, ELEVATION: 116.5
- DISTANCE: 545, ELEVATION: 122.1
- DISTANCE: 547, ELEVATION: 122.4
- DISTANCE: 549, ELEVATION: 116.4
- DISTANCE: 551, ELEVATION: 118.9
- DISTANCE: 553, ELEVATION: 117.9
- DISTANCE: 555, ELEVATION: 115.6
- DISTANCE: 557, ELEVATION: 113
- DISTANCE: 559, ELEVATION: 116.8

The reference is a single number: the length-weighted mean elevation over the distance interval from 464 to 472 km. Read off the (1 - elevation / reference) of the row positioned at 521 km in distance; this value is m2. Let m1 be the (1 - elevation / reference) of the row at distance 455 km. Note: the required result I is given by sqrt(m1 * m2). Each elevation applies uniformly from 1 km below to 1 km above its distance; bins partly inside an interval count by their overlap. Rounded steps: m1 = -0.10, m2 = -0.060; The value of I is 0.08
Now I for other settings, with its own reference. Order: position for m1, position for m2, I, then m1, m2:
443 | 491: 0.03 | 0.02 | 0.045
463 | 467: 0.02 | -0.04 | -0.006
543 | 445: 0.01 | 0.00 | 0.044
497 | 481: 0.03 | 0.03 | 0.031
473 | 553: 0.01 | -0.01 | -0.010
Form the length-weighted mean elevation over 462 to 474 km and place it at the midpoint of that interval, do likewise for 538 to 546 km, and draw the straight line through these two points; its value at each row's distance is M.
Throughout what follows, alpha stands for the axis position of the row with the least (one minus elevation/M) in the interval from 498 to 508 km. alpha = 505 km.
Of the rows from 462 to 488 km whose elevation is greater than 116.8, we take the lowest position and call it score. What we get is 463 km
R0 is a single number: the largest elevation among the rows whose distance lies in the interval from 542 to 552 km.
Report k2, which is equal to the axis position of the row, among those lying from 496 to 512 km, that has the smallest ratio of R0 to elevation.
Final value 505 km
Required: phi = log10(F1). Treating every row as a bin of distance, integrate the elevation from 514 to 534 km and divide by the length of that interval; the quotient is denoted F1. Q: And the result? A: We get 2.10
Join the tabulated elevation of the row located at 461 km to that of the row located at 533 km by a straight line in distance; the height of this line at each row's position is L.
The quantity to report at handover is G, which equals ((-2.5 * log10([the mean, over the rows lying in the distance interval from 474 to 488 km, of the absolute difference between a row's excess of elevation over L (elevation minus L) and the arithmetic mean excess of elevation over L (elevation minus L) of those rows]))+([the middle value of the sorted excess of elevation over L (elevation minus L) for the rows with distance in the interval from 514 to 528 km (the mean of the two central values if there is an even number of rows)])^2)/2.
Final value 53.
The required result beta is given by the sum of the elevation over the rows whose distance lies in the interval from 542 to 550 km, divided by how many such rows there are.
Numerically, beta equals 119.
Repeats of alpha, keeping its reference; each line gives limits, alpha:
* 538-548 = 547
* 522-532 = 527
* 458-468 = 461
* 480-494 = 485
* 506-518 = 513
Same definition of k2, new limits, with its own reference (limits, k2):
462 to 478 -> 463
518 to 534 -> 527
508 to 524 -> 521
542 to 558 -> 547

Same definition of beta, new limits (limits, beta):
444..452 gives 115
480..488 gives 113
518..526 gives 124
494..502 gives 112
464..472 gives 117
